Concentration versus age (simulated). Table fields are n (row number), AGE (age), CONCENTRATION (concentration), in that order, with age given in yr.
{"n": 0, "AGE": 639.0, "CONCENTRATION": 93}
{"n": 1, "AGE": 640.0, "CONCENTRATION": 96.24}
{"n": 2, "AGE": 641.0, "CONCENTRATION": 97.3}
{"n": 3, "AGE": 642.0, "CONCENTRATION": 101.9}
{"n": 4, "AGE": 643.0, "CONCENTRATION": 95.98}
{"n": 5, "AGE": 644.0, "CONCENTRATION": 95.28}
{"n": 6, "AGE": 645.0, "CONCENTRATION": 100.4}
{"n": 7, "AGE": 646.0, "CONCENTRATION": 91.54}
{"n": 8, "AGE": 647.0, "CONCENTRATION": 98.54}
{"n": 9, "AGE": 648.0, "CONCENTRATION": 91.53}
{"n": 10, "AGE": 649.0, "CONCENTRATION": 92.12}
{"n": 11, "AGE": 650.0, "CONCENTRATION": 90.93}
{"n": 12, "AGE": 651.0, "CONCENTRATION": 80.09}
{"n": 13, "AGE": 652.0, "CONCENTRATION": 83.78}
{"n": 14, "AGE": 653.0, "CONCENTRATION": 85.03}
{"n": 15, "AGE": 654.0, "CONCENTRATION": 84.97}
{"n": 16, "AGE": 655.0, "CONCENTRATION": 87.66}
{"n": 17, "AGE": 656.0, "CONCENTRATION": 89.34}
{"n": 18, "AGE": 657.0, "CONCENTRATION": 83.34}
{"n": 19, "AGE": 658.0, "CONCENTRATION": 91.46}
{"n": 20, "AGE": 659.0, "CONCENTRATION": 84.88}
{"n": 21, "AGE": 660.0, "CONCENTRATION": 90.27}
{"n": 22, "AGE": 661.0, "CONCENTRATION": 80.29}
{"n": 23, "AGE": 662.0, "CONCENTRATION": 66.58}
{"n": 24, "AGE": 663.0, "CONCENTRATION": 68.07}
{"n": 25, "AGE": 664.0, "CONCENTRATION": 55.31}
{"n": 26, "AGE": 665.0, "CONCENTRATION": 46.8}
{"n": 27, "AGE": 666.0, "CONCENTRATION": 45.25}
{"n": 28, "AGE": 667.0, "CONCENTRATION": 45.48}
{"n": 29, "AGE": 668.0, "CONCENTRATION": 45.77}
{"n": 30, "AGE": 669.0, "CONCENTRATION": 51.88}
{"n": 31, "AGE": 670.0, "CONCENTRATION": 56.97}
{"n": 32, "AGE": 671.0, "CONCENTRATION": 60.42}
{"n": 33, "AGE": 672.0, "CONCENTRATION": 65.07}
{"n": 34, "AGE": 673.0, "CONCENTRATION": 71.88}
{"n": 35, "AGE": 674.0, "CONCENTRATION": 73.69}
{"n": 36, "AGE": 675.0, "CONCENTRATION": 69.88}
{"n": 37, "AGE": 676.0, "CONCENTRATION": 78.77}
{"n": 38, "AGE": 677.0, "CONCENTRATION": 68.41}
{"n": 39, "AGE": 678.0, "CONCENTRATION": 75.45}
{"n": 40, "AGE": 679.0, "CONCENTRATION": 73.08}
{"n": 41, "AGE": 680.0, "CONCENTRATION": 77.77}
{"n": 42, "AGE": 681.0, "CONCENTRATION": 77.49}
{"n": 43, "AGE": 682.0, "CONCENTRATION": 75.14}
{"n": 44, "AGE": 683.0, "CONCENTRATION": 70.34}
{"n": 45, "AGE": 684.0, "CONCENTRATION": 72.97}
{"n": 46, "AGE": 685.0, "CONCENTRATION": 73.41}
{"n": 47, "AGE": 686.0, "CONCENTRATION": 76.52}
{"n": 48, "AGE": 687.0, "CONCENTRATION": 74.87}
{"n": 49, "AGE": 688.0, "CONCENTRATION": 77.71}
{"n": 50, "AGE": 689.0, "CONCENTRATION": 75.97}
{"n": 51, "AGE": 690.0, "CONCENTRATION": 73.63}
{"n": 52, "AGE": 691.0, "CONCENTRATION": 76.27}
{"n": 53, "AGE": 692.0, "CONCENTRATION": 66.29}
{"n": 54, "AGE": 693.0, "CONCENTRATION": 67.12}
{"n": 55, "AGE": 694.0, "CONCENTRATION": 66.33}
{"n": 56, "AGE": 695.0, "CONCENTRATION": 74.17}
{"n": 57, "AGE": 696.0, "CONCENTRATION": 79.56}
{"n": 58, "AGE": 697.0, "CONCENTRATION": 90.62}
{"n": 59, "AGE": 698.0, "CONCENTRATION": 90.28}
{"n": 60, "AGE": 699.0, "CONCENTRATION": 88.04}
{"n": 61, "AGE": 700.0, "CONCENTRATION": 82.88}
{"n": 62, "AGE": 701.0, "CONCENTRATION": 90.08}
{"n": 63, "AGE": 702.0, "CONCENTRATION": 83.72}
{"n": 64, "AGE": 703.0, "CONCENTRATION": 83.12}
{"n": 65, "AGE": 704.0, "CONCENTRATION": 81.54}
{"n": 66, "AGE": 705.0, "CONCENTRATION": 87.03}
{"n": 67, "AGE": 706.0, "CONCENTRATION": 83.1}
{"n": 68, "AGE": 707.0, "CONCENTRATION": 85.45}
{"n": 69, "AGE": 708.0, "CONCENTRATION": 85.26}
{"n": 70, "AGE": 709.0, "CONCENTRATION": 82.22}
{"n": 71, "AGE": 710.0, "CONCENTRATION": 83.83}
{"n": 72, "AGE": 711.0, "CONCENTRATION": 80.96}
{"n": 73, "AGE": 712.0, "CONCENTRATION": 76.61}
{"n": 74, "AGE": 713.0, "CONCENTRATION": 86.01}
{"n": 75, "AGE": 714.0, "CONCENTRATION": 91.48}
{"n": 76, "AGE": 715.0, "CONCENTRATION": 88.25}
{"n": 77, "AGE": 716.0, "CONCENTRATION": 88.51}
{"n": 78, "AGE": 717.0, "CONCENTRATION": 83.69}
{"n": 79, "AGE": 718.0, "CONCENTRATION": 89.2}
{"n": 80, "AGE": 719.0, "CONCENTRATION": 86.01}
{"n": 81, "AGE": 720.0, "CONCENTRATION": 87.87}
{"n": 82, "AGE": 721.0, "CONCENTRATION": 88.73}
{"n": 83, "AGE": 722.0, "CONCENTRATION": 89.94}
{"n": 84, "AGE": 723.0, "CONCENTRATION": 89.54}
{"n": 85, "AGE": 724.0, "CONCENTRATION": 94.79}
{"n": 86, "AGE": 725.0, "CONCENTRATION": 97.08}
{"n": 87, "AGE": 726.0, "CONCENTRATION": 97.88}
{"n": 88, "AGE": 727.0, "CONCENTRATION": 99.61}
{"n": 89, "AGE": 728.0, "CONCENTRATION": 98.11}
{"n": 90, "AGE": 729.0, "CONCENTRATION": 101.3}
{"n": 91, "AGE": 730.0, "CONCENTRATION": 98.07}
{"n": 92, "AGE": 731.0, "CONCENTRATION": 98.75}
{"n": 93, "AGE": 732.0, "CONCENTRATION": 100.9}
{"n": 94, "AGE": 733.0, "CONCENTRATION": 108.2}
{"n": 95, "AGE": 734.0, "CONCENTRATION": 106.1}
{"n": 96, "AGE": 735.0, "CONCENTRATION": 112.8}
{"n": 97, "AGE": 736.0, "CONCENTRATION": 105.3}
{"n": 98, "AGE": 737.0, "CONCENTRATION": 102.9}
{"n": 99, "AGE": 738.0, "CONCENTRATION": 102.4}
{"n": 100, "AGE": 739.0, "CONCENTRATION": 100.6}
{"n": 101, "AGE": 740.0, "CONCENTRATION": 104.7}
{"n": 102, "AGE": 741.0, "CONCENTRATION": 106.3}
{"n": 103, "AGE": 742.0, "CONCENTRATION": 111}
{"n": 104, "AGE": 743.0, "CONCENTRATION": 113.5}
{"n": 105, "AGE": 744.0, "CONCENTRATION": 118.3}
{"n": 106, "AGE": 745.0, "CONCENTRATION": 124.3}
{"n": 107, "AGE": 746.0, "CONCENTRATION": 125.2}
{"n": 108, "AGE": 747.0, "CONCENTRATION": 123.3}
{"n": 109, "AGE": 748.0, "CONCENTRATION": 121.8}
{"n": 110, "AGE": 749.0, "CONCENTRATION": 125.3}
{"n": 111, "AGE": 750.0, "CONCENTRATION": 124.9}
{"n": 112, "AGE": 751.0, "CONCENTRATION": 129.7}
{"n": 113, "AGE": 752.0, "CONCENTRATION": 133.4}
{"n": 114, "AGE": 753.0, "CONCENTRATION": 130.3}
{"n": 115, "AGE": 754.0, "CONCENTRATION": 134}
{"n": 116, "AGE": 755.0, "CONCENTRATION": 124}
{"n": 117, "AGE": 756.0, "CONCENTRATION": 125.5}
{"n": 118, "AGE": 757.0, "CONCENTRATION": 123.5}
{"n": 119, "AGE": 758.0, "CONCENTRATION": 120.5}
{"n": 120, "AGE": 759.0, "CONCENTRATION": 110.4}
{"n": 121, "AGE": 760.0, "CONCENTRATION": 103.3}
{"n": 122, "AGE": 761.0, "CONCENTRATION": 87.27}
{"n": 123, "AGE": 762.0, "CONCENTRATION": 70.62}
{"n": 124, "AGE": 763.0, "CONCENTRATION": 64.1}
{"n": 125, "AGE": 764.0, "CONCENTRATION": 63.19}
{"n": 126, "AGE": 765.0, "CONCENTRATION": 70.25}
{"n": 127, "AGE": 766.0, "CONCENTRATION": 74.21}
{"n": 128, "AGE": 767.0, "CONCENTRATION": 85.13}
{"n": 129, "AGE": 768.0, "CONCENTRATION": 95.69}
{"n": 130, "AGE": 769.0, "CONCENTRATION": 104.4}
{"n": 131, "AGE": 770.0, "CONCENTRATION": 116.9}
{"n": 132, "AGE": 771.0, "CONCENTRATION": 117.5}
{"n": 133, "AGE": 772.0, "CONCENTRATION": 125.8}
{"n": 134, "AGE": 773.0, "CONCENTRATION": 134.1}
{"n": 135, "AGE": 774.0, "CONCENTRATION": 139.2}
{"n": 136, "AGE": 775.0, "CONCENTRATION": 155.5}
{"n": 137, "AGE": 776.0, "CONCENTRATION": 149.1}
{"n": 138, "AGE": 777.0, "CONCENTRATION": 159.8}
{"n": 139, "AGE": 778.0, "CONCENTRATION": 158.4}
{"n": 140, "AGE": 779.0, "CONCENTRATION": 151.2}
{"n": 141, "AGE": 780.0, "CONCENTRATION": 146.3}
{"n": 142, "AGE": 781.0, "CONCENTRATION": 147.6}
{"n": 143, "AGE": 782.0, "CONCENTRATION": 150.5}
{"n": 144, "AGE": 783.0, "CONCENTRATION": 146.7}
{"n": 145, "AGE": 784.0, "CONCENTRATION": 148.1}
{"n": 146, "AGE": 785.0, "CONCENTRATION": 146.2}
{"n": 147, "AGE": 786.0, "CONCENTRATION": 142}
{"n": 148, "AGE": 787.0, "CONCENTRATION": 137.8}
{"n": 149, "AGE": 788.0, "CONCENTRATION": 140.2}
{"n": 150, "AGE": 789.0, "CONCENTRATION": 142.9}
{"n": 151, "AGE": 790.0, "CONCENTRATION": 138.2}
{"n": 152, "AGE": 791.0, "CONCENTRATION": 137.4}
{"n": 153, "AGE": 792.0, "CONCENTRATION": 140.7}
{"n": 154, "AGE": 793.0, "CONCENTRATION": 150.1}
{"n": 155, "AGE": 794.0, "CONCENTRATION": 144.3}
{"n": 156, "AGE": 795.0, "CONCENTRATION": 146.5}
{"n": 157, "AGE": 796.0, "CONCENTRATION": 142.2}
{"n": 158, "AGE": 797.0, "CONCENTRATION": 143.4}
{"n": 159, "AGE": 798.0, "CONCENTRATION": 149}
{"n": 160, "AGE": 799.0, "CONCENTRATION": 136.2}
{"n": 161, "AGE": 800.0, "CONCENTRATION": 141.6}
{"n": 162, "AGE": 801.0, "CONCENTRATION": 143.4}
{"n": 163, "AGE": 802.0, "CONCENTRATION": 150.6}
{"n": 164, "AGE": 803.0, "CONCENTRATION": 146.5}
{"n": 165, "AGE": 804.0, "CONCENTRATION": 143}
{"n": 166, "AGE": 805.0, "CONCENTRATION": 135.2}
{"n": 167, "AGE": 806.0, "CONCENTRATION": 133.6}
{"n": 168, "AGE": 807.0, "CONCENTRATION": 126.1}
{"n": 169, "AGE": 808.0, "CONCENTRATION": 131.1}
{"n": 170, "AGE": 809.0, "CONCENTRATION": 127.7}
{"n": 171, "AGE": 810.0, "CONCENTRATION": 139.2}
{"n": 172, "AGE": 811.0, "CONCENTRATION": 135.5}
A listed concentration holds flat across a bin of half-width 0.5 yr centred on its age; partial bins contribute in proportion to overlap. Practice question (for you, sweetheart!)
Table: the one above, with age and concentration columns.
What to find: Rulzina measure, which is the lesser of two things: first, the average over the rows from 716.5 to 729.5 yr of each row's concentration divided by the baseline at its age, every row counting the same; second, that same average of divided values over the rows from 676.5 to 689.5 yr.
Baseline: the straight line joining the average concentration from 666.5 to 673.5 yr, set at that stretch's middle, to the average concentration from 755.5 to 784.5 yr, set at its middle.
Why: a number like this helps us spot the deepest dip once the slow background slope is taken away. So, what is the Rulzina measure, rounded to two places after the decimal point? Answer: 1.03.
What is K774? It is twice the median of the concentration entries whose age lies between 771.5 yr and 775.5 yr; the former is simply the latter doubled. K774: 273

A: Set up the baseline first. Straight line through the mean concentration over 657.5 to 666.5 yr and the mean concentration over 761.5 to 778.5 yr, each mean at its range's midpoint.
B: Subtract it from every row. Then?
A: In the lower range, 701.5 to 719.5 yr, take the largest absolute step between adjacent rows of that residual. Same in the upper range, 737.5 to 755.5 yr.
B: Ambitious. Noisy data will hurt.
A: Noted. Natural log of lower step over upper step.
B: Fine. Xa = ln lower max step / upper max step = -0.14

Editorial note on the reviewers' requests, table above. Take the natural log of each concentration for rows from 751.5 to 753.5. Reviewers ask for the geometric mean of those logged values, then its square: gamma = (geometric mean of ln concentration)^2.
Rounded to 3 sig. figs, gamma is 23.8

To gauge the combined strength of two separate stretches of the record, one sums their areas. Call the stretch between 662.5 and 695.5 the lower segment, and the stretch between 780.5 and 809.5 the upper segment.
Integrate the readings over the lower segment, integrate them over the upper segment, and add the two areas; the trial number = 6337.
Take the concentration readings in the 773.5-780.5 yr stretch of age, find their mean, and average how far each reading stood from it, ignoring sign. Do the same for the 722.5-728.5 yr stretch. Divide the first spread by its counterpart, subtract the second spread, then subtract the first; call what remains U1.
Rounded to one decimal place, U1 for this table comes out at -6.2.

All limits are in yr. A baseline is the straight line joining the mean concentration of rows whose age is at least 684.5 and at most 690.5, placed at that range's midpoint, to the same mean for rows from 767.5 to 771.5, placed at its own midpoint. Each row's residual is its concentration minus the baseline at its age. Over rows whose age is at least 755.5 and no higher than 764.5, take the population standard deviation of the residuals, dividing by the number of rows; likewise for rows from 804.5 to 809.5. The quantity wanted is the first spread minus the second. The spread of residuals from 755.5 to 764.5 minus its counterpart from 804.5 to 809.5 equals 21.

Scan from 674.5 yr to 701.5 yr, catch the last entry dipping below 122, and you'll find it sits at 701.0 yr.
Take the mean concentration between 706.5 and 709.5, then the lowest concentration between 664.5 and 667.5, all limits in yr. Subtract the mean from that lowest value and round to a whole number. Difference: -39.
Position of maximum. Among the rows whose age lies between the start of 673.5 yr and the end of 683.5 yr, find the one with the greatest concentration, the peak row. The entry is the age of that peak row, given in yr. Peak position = 676.0 yr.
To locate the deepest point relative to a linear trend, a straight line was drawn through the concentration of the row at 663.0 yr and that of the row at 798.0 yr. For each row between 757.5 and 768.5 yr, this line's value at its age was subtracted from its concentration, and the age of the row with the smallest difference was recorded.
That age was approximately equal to 764.0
